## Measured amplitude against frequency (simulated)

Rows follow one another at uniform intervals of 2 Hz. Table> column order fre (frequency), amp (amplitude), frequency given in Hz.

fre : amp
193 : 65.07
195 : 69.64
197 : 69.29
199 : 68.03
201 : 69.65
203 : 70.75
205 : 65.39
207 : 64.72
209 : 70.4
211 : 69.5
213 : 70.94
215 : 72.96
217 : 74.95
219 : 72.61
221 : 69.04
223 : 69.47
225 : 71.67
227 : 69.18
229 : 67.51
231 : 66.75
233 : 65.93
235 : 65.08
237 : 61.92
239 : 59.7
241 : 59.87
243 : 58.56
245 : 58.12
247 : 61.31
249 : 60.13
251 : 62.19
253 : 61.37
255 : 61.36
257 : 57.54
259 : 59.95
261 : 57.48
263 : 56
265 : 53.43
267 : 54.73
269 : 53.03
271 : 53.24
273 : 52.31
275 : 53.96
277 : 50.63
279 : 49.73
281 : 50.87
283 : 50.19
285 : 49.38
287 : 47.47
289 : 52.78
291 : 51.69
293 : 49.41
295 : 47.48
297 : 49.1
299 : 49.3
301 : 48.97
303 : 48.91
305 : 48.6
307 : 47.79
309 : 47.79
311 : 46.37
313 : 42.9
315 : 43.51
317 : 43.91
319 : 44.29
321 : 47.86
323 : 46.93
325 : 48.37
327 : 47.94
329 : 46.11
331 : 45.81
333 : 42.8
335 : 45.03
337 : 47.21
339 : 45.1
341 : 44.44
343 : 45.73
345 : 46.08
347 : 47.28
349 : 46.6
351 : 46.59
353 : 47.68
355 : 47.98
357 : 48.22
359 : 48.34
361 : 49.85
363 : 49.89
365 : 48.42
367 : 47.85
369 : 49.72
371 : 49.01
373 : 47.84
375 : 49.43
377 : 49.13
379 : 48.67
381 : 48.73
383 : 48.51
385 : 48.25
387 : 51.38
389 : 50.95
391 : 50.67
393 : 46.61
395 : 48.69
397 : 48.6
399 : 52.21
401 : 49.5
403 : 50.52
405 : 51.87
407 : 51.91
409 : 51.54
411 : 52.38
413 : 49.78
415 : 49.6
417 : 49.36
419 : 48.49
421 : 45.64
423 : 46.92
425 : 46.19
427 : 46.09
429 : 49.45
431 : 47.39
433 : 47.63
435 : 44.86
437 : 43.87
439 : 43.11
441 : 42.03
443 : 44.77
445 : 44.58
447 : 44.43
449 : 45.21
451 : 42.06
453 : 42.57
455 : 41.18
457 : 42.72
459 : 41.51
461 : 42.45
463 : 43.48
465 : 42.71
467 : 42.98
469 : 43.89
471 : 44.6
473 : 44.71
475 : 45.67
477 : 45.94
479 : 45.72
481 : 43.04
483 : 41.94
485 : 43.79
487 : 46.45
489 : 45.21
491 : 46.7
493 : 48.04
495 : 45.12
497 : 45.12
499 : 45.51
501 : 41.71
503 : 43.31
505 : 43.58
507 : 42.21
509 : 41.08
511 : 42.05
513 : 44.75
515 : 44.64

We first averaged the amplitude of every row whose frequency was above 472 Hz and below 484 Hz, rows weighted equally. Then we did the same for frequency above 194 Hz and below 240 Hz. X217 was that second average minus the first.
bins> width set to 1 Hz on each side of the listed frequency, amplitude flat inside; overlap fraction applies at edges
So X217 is 24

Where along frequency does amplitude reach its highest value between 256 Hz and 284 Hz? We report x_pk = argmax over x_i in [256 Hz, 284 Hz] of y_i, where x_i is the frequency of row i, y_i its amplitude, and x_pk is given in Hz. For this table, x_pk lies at 259 Hz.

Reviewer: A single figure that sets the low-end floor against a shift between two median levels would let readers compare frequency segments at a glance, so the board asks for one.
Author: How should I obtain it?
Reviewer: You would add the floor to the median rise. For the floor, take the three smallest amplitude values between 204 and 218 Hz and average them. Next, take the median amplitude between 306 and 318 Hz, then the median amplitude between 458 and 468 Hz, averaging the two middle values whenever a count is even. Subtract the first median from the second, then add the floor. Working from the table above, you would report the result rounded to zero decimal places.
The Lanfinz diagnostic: 64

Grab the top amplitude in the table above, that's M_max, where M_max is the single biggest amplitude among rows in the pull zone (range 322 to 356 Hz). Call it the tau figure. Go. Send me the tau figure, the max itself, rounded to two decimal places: 48.37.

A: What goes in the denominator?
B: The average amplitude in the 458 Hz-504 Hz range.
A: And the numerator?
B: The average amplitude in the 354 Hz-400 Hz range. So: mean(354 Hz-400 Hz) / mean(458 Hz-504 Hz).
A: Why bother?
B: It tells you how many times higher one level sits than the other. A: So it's 1.11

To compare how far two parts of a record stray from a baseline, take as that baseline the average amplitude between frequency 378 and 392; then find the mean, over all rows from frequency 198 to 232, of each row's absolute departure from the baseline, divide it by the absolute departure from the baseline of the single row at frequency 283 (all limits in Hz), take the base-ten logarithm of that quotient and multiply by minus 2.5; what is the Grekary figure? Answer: -3.8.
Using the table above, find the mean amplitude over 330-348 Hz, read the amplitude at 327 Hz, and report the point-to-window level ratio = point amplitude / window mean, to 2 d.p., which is 1.05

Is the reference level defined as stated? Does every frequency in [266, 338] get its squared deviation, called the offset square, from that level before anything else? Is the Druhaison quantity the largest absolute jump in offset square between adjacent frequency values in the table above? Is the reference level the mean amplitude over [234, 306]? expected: 69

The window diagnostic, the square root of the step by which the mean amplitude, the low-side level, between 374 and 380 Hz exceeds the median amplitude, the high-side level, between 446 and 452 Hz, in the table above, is 2.2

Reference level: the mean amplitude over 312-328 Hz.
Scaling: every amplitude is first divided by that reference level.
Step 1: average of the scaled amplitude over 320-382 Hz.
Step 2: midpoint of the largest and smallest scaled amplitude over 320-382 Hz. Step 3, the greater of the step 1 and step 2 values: 1.04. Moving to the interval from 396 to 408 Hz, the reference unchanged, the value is 1.11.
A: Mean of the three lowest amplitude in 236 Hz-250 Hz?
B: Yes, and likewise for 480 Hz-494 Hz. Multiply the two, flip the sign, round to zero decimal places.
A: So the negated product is -2524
